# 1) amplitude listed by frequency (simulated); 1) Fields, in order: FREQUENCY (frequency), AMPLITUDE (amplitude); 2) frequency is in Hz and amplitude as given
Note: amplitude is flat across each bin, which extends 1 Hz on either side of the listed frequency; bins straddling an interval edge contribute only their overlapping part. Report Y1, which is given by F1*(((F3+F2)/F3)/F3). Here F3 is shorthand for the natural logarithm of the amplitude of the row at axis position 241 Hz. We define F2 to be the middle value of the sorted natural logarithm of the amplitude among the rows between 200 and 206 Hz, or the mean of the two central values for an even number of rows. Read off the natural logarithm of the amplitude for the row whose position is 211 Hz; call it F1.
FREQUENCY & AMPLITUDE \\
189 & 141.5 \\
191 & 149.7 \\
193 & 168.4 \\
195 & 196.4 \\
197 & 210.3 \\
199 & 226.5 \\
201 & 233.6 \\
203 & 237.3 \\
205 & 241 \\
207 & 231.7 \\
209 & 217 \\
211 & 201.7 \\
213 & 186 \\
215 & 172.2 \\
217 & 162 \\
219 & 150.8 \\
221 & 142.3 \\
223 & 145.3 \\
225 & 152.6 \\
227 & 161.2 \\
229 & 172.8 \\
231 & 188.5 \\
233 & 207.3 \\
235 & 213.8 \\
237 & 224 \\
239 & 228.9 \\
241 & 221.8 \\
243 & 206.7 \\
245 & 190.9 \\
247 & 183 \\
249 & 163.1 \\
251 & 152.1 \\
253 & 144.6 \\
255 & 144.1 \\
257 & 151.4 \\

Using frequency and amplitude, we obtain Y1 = 1.98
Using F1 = 5.3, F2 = 5.47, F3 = 5.40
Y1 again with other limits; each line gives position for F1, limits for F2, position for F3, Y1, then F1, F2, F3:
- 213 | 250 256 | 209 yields 1.87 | 5.2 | 4.97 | 5.38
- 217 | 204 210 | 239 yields 1.87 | 5.1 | 5.45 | 5.43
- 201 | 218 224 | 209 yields 1.95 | 5.5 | 4.98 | 5.38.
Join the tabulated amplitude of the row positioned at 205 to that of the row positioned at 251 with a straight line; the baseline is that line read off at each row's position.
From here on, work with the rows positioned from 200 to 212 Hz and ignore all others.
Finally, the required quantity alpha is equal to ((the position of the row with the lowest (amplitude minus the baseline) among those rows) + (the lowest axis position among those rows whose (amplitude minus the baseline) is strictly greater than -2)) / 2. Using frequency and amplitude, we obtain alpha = 208 Hz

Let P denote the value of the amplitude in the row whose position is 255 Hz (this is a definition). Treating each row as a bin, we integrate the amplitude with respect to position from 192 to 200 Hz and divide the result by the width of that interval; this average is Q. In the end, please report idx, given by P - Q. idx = -56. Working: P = 144.1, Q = 200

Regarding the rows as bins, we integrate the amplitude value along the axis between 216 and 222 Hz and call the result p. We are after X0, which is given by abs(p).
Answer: 910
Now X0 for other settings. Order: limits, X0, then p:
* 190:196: 1029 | 1029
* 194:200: 1266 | 1266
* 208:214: 1209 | 1209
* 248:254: 920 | 920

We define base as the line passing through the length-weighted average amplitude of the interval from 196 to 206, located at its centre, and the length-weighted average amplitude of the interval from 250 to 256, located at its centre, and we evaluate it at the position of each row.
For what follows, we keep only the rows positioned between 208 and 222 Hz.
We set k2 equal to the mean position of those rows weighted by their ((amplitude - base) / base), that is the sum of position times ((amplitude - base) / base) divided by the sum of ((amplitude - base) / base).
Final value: 217.4 Hz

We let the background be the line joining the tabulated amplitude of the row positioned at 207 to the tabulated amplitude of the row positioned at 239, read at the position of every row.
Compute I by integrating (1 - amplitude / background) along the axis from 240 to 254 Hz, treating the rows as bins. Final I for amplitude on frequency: 2.9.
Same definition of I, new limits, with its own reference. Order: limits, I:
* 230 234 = 0.6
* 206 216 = 1.3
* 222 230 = 2.5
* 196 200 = 0.2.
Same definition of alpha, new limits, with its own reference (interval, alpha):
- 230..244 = 232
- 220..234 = 227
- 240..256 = 247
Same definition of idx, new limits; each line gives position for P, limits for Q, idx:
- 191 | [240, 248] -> -51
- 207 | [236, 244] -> 11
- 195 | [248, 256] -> 45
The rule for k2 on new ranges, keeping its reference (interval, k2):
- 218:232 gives 222.6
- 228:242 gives 238.0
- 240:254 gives 243.7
